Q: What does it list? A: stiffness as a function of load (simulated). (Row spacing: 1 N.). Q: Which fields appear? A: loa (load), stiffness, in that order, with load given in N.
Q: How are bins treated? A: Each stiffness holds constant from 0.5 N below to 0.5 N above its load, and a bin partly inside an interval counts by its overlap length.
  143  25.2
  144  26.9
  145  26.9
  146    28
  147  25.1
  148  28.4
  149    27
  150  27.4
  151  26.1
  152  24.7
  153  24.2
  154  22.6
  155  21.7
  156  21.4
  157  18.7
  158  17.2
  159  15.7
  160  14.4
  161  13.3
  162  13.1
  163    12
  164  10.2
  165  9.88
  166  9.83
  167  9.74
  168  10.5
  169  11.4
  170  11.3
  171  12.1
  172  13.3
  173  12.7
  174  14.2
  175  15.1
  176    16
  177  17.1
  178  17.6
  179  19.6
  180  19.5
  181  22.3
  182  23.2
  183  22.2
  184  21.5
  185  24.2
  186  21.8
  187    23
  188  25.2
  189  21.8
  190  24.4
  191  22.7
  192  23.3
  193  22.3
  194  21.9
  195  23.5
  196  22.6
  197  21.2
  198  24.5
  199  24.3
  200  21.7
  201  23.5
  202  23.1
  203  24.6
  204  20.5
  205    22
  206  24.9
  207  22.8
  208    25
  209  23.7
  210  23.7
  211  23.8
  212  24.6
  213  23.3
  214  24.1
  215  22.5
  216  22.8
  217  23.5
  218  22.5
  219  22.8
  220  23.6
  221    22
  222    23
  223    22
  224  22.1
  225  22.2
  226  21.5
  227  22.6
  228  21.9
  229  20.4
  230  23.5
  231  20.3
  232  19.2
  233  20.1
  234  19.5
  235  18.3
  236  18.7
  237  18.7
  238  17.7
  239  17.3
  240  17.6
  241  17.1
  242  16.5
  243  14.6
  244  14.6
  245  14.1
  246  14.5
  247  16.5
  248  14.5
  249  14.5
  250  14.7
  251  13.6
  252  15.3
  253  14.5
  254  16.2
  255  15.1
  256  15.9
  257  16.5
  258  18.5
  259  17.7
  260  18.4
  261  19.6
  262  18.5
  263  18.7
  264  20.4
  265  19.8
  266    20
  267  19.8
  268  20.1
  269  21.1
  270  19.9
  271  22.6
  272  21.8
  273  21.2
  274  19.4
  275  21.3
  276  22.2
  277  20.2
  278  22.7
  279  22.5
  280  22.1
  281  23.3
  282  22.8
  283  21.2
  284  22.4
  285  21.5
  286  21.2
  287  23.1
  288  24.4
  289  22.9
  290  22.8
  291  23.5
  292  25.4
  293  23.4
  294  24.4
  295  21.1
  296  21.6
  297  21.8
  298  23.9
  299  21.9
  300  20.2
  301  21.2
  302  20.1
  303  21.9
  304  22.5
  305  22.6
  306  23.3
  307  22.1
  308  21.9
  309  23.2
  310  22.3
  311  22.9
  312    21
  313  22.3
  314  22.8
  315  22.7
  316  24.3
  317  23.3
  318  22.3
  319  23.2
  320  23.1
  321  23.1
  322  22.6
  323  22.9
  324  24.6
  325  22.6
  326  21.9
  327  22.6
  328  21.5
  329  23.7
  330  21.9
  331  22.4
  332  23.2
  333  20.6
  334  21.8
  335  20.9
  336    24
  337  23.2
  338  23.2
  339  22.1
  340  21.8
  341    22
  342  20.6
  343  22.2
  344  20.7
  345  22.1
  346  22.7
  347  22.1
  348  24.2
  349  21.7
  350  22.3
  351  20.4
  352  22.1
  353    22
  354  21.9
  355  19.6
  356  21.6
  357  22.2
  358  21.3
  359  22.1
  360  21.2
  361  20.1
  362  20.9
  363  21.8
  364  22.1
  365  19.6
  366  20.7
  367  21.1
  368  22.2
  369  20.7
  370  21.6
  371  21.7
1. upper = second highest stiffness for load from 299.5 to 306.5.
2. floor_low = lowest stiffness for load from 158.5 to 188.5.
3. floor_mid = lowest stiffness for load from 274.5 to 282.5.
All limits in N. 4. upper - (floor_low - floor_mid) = 33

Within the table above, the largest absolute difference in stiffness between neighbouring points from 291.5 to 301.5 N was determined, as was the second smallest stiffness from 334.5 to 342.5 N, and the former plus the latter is 24.2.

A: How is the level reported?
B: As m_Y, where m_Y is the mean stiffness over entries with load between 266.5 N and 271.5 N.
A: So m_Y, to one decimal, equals 20.7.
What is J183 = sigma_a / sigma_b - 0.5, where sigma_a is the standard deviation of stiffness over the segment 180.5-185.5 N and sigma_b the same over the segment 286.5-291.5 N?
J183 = 1.10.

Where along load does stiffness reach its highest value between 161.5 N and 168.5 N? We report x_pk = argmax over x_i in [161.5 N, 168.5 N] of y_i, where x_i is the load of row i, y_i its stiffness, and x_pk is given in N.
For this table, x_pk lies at 162 N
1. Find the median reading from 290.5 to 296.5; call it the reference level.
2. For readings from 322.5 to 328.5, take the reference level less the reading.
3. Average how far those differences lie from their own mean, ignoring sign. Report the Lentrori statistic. 0.7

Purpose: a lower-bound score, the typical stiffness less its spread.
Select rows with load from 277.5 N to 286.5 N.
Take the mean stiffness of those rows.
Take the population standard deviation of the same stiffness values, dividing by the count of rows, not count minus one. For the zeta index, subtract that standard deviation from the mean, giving 21.5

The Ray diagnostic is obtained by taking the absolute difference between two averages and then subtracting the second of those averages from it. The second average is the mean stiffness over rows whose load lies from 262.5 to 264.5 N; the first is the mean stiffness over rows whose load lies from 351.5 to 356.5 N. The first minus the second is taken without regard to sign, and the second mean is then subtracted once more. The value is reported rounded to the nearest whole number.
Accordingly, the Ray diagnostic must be -18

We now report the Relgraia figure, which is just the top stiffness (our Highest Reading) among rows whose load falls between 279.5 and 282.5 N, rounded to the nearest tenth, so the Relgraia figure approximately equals 23.3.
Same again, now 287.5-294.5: 25.4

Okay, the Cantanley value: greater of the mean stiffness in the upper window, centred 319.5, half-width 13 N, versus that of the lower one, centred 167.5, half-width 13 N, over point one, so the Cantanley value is 227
